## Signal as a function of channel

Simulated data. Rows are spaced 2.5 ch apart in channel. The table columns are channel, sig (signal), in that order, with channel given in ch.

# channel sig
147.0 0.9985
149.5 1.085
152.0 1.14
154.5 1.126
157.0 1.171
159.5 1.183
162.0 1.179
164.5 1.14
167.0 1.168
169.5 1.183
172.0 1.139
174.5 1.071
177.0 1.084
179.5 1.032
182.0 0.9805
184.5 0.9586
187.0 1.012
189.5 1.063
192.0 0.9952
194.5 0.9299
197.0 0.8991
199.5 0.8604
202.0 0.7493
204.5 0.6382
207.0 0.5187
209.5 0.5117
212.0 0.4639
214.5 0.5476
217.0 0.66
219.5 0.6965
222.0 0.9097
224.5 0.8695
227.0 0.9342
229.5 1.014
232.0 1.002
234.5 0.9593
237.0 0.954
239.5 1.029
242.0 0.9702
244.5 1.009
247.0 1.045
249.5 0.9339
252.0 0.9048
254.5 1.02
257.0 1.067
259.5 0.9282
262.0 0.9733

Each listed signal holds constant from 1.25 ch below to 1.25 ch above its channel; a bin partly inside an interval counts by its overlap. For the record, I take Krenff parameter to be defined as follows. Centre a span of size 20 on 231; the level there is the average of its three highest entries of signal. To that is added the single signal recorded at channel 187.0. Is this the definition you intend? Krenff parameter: 2.03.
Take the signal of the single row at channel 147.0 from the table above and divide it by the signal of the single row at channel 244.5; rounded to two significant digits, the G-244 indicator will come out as 0.99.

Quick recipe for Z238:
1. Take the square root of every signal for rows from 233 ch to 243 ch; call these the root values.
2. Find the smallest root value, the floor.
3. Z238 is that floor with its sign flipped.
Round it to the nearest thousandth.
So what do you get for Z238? -0.977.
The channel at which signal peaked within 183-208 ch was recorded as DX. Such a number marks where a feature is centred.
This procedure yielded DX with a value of 189.5 ch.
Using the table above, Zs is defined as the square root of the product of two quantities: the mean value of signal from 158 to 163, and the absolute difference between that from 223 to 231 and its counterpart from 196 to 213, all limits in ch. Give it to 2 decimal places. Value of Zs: 0.57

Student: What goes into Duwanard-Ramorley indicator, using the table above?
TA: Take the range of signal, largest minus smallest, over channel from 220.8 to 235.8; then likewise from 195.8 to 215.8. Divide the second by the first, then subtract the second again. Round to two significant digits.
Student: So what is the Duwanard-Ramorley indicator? 2.6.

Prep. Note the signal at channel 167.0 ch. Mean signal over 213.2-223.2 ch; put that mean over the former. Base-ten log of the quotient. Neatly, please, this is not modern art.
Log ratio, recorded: -0.22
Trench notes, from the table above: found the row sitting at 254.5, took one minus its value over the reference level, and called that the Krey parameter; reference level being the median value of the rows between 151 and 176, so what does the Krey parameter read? 0.12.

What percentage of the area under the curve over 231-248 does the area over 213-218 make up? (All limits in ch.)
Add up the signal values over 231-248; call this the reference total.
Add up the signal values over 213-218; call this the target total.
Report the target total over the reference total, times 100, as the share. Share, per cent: 17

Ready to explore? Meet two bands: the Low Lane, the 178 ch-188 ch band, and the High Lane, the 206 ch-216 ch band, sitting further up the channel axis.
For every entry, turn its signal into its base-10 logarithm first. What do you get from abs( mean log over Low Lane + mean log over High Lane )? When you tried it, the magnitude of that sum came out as 0.29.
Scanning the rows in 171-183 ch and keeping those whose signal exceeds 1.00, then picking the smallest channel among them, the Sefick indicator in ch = 172.0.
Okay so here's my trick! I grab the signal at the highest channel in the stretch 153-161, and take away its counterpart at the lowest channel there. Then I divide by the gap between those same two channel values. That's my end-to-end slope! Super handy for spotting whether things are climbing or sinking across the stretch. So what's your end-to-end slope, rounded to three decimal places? 0.011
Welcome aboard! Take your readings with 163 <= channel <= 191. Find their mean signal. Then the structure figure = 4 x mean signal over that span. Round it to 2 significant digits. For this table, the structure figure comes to 4.3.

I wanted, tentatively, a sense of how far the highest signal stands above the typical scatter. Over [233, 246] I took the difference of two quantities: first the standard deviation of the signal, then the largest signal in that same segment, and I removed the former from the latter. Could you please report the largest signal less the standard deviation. 1.00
